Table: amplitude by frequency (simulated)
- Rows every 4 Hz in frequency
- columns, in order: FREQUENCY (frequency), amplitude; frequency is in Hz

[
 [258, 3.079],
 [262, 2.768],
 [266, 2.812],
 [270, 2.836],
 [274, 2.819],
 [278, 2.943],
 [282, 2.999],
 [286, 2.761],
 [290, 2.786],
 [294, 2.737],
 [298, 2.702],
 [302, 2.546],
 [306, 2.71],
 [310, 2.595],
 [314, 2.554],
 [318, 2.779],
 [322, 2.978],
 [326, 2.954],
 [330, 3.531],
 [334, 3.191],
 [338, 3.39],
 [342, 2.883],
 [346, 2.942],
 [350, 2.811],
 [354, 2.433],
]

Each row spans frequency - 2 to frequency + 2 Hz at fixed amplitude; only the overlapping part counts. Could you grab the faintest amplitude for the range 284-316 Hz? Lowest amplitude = 2.546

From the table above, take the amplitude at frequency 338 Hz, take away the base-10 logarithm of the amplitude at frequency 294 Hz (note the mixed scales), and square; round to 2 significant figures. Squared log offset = 8.7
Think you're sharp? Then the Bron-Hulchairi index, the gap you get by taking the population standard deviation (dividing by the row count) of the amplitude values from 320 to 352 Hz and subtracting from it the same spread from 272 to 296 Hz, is 0.15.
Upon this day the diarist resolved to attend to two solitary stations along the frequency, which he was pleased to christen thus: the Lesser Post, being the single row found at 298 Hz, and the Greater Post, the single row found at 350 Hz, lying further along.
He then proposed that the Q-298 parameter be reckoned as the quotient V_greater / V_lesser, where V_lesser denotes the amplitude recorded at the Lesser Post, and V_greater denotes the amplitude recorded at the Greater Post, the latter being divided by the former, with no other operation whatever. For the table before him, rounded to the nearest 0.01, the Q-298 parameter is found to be 1.04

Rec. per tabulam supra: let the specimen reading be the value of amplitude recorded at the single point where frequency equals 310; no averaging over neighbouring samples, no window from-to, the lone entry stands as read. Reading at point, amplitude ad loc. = 2.595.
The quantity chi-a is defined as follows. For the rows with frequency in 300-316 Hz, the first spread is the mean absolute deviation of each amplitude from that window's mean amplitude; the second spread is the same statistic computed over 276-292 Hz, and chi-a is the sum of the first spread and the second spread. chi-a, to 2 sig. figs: 0.15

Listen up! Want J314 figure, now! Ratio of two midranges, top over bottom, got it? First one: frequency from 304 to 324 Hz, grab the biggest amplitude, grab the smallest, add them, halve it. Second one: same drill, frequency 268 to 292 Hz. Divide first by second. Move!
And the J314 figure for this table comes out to 0.96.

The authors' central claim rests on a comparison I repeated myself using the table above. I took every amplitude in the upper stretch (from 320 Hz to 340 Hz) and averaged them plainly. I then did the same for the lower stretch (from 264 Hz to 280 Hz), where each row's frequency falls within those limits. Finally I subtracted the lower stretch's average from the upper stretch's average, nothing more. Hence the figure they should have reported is 0.36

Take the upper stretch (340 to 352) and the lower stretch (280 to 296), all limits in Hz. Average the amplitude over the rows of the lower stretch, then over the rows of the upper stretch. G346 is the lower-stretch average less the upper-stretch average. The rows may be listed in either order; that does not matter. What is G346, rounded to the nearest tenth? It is -0.1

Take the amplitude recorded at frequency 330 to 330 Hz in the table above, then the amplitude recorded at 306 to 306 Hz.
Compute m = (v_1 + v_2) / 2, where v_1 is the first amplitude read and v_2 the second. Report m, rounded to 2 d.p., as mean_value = 3.12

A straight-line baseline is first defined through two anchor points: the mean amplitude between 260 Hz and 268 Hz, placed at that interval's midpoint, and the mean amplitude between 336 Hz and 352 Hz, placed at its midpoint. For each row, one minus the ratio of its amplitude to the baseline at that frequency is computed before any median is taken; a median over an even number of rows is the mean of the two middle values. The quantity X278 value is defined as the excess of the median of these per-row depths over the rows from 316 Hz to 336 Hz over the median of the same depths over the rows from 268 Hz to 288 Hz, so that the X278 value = 0.00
